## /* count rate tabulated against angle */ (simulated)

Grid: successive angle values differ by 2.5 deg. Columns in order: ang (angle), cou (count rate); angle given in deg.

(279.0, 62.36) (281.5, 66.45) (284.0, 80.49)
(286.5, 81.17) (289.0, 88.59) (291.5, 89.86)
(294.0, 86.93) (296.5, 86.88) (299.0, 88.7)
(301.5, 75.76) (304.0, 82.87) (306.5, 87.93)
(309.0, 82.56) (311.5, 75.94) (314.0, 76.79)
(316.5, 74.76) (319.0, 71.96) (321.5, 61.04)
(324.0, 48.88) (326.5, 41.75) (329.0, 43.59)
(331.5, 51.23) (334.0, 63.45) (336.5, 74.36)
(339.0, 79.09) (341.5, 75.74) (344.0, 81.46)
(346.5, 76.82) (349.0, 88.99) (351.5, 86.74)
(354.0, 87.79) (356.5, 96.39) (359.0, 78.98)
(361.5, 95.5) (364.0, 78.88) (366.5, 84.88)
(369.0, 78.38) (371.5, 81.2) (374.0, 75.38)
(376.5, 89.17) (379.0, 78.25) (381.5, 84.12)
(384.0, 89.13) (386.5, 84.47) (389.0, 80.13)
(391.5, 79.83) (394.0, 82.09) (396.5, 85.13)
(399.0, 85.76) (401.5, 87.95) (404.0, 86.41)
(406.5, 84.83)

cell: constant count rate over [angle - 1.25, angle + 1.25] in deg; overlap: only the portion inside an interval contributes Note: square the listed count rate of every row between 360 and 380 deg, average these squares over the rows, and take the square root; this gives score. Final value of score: 82.9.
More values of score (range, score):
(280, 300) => 83.9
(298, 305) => 82.6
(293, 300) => 87.5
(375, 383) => 84.0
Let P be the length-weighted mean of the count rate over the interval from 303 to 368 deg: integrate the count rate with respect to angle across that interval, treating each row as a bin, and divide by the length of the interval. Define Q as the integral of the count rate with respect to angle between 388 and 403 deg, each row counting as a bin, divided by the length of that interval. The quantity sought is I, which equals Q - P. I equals 9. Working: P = 75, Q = 84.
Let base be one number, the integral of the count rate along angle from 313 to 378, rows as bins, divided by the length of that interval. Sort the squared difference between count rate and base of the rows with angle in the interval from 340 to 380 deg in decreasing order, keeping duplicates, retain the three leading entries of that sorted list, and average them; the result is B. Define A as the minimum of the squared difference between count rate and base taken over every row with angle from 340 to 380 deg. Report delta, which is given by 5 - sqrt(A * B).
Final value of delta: -7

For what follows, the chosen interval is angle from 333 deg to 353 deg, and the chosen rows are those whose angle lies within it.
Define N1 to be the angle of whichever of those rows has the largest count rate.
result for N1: 349.0 deg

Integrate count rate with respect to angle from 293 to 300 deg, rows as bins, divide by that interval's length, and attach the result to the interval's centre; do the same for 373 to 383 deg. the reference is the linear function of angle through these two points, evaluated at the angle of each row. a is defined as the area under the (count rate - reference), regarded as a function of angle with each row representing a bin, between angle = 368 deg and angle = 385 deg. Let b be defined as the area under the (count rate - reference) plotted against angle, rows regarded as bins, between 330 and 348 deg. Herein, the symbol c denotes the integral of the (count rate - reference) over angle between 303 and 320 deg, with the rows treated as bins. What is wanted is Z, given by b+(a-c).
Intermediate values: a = 0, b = -235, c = -127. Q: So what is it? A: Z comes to -108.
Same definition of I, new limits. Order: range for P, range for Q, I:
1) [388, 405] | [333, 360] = -3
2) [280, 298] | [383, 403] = 2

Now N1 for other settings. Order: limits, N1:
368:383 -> 376.5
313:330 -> 314.0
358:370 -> 361.5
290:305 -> 291.5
